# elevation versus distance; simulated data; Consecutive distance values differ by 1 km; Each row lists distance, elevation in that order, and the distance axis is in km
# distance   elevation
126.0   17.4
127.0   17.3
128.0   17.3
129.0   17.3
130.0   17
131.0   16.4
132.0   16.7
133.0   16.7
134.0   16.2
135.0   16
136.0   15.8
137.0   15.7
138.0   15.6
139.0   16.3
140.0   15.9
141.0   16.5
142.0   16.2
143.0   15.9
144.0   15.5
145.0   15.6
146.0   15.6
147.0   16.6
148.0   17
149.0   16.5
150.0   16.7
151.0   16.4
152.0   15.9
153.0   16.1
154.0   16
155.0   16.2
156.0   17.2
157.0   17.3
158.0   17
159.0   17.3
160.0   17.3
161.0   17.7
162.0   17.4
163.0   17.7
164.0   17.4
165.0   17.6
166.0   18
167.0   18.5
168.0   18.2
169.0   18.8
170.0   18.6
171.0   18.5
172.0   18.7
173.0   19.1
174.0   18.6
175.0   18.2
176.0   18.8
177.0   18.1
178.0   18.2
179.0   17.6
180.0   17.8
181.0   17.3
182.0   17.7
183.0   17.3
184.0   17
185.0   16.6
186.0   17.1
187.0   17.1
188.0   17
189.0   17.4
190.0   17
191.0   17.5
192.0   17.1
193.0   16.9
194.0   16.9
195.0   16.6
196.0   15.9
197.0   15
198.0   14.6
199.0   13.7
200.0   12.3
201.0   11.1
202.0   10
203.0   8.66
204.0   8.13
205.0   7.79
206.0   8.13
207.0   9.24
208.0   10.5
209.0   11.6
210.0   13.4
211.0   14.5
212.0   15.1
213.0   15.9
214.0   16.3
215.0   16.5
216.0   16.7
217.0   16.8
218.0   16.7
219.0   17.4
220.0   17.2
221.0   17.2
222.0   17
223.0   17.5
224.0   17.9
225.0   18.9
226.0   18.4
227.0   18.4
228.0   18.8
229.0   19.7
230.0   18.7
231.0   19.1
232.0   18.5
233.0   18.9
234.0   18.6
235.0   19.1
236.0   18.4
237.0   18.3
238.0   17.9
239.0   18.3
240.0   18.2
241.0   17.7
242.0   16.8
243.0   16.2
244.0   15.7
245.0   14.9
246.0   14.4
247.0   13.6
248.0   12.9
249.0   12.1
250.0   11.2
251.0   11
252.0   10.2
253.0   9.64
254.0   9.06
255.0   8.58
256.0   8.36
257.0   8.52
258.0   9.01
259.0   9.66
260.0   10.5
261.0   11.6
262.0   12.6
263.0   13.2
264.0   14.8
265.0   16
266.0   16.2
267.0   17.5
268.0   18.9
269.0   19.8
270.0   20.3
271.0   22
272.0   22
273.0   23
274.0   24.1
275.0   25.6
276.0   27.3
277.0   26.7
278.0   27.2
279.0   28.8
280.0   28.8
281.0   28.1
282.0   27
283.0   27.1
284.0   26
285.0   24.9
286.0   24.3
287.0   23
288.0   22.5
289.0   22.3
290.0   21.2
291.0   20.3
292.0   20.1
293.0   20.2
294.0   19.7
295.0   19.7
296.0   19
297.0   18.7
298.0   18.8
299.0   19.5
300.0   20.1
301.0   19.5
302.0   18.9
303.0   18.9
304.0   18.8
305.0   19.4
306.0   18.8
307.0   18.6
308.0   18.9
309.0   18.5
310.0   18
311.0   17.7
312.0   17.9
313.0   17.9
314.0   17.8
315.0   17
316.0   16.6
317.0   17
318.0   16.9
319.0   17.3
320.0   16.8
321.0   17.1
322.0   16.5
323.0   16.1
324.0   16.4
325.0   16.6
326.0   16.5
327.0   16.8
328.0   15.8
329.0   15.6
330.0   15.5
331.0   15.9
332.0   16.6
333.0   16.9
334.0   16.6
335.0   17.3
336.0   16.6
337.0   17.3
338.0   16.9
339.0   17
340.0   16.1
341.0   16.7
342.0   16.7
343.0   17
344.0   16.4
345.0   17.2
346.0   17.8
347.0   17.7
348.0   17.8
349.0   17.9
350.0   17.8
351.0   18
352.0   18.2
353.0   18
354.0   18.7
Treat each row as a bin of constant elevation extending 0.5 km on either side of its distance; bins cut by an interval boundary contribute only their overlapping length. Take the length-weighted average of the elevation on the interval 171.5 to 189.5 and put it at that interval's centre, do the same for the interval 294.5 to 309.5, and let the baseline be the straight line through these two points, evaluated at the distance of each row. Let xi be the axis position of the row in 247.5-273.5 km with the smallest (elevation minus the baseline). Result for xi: 256.0 km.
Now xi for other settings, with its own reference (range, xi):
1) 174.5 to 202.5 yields 202.0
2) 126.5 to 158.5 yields 144.0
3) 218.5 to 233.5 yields 222.0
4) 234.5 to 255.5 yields 255.0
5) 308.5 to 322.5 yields 322.0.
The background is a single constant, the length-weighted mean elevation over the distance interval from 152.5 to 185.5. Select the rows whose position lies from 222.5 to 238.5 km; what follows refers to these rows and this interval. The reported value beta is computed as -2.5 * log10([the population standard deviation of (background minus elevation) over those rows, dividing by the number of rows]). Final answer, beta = 0.71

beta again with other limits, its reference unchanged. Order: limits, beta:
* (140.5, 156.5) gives 0.80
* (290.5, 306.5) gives 0.65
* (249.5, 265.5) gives -0.86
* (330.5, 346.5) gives 0.85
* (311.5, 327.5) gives 0.70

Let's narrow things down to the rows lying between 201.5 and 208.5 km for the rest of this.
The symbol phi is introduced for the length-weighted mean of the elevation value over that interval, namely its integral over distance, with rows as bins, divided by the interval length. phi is 8.9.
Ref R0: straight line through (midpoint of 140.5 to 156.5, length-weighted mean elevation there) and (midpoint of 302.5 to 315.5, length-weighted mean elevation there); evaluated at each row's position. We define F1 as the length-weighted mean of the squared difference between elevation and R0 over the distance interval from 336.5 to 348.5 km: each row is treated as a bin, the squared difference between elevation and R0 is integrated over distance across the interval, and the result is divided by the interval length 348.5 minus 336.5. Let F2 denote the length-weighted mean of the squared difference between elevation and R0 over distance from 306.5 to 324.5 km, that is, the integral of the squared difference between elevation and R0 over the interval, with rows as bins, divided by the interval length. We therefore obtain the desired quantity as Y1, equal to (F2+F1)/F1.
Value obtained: 1.6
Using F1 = 3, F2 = 1.8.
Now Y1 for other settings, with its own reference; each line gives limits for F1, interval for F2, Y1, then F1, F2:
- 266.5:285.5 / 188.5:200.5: 1.1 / 55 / 3.5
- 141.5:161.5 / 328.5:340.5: 13.2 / 0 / 4.9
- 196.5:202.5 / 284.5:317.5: 1.3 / 20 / 6.0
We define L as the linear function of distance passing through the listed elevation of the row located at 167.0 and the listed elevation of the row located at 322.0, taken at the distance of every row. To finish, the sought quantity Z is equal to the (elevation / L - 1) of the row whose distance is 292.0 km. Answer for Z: 0.19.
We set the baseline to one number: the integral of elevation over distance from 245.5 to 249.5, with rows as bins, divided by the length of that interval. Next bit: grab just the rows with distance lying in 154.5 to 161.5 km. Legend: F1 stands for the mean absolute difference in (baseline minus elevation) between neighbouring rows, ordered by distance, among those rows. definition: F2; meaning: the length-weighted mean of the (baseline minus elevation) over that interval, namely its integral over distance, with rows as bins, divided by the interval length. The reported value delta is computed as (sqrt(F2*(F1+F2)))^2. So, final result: 14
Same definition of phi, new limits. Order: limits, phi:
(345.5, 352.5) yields 17.9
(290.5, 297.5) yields 19.7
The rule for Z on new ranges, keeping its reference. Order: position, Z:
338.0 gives 0.04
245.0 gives -0.15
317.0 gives 0.03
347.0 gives 0.09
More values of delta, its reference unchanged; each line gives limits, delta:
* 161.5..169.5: 20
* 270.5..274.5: 84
